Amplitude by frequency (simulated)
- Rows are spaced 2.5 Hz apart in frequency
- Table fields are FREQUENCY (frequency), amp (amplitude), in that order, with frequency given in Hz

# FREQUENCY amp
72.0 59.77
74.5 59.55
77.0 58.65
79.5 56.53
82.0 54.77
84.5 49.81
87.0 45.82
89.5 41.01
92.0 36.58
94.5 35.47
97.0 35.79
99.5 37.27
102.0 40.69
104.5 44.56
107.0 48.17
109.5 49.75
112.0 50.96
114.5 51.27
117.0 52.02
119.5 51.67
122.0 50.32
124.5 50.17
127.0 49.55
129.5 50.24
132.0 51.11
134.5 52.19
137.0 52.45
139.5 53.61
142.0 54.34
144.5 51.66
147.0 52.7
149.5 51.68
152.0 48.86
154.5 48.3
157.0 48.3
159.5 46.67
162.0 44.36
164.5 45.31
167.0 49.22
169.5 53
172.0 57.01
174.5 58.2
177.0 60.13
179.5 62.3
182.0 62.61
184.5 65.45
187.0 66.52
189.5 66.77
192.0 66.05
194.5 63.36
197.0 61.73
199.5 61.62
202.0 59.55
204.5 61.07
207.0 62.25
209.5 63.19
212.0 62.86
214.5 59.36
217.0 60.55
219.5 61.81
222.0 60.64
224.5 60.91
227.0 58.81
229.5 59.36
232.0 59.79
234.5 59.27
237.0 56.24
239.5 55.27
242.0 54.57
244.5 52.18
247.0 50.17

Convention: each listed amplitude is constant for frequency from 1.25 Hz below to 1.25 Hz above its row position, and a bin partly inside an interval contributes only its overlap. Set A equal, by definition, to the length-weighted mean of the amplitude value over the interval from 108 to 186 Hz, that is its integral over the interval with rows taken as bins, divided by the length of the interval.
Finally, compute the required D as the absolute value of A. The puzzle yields 52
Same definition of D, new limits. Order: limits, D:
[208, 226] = 61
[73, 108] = 46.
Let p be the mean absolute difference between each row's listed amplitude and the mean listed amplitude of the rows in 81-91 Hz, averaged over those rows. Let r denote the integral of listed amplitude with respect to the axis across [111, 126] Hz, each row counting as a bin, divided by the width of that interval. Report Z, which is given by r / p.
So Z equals 12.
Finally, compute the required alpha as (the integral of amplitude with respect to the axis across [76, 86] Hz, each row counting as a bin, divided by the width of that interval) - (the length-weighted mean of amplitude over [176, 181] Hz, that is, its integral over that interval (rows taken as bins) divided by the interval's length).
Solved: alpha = -7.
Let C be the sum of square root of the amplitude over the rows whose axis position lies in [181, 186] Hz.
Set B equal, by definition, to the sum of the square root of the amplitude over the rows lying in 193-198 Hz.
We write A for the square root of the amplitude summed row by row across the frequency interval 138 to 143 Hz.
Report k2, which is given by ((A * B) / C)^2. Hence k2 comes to 211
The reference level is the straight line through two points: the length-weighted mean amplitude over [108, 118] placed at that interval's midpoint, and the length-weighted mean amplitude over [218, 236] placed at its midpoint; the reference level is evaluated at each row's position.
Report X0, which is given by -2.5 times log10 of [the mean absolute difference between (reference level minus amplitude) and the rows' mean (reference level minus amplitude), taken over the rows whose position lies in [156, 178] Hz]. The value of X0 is -1.7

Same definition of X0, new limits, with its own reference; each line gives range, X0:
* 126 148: 0.1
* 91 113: -1.8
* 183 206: -1.1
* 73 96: -2.3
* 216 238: -0.5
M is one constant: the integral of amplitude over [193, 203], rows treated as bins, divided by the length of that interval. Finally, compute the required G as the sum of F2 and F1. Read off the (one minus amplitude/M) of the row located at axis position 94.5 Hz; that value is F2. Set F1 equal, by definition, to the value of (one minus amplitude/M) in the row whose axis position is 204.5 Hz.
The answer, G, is 0.44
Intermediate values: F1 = 0.01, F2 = 0.43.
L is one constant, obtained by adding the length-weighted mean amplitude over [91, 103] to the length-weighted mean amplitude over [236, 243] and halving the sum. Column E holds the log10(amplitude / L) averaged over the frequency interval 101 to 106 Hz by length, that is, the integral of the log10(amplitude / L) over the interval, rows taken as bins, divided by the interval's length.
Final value -0.03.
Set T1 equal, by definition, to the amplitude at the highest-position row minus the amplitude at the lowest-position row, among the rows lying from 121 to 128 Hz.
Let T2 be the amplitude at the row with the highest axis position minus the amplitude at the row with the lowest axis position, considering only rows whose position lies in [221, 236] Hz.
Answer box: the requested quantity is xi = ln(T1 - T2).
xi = -0.5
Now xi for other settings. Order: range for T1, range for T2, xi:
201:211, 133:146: 1.4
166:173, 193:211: 2.1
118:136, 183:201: 1.5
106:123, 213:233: 0.5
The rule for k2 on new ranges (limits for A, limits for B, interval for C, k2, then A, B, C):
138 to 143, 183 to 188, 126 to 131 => 286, 14.7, 16.2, 14.1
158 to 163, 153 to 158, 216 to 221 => 144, 13.5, 13.9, 15.6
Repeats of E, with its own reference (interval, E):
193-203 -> 0.13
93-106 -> -0.08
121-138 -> 0.04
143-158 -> 0.04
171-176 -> 0.10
